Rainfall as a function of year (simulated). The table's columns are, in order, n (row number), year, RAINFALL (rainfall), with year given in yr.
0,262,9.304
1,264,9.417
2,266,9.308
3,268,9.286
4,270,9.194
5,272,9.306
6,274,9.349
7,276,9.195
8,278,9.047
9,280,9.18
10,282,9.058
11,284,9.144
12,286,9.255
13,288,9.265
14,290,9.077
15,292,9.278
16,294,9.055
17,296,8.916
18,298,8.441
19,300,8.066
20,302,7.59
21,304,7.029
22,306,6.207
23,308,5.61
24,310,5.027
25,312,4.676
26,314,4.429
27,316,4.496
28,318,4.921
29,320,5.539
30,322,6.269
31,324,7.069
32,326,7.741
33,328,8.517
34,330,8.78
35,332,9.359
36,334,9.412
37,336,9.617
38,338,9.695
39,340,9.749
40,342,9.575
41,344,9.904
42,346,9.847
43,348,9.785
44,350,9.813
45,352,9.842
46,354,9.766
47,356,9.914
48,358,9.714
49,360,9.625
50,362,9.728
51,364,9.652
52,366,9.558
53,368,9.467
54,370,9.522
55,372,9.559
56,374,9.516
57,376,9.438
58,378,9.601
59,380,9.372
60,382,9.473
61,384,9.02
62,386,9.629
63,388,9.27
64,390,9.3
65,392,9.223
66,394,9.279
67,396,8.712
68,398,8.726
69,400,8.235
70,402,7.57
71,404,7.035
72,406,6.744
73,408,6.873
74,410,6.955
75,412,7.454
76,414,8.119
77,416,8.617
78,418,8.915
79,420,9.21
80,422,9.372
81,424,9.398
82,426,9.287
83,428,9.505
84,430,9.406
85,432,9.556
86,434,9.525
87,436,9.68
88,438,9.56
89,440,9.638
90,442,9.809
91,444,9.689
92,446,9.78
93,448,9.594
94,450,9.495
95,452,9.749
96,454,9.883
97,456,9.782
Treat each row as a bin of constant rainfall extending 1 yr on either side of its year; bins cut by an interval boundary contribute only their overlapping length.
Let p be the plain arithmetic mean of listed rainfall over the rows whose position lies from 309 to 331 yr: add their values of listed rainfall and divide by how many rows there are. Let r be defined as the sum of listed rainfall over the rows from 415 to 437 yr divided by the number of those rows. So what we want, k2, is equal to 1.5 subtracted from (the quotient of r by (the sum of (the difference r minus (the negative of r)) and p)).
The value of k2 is -1.12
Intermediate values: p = 6.1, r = 9.3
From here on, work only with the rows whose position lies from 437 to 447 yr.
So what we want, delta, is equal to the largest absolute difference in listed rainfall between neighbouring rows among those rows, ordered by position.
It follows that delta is 0.17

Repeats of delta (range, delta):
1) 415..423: 0.30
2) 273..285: 0.15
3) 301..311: 0.82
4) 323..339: 0.78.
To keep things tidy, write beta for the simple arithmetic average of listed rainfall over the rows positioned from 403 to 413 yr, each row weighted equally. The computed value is 7.01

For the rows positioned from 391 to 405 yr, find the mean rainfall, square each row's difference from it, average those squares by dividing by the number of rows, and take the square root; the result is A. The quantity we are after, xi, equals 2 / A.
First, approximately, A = 0.8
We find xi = 3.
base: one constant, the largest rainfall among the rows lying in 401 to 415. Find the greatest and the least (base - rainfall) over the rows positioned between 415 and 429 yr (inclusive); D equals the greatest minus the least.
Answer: 0.9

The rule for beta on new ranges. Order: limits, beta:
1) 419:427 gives 9.32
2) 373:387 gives 9.44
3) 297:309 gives 7.16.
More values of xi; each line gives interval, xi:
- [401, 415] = 4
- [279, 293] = 24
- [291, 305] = 3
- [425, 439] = 17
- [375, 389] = 10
